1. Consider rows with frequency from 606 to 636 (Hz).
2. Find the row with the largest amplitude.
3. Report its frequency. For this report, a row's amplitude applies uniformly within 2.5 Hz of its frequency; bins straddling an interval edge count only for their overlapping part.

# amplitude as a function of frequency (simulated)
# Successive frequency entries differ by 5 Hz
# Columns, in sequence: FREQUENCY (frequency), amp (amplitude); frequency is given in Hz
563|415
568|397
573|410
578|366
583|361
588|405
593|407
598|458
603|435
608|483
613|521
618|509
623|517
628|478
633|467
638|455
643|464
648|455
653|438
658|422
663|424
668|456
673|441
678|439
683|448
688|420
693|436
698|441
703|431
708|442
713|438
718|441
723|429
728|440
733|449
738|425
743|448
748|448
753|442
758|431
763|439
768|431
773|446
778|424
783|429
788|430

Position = 613 Hz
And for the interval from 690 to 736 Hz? 733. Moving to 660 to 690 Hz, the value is 668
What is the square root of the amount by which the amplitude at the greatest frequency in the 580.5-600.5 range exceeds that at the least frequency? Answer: 9.8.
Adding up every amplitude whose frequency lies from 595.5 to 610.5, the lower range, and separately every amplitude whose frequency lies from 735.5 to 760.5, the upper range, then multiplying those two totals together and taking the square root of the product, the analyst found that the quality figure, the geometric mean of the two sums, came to 1738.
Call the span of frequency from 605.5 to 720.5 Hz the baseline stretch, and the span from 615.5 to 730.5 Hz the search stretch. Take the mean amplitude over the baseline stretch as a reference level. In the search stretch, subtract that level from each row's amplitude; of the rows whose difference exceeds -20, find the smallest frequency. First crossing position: 618 Hz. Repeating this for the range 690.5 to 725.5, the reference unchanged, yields 693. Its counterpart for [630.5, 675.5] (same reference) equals 633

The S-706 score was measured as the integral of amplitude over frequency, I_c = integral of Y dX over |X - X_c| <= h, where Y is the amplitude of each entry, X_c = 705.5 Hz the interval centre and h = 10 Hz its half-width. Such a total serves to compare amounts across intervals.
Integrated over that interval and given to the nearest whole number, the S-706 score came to 8760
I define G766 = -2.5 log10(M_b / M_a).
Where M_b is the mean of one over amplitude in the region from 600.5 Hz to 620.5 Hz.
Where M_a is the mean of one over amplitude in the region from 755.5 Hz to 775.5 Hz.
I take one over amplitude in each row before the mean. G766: 0.11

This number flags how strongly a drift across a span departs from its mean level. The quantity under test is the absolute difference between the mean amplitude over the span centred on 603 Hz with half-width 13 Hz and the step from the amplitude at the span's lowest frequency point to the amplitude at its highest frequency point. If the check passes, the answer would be 347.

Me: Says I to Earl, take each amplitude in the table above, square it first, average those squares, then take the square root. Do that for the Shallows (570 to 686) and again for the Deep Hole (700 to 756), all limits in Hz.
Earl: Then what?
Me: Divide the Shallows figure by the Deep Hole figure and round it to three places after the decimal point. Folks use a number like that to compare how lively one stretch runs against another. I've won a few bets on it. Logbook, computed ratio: 1.019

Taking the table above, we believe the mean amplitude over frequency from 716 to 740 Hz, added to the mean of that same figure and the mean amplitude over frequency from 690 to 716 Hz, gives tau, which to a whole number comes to 874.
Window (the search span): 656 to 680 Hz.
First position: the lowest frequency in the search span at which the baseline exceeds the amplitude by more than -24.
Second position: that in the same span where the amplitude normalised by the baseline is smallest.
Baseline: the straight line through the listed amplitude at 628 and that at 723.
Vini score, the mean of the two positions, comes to 658.0 Hz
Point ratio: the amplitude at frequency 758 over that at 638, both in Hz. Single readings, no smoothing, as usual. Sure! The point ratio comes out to 0.95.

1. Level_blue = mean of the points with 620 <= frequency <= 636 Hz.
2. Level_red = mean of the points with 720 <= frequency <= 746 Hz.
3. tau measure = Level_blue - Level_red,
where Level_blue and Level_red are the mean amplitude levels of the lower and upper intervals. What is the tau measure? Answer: 49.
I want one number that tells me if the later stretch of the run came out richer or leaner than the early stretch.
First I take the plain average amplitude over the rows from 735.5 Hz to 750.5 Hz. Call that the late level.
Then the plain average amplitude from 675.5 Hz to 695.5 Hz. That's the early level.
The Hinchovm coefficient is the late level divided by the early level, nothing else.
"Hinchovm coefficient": 1.01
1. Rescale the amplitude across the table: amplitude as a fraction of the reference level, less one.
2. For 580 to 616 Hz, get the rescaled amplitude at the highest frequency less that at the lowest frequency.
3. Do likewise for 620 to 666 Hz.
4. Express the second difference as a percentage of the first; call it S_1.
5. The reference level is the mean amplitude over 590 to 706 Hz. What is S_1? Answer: -58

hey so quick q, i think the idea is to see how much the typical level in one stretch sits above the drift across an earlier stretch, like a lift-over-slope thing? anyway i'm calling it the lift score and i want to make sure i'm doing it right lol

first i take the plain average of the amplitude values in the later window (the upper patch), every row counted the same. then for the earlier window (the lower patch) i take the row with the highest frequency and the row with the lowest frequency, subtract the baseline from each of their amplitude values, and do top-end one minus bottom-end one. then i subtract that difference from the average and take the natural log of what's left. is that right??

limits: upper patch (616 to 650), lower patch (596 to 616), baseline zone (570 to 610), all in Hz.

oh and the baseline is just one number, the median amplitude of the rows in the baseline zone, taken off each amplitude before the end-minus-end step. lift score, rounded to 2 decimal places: 6.03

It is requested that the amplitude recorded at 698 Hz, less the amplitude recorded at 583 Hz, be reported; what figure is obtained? 80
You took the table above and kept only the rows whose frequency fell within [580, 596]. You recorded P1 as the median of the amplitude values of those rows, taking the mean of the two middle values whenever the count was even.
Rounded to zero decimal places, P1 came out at 405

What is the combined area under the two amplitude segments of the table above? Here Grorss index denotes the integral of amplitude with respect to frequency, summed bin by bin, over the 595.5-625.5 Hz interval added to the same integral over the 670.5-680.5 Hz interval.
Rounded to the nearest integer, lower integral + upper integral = 19015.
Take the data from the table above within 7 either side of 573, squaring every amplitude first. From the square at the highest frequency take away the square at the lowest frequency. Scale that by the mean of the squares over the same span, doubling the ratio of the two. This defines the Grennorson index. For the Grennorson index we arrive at -0.31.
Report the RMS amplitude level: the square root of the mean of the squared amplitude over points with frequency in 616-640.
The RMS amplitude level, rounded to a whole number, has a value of 486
